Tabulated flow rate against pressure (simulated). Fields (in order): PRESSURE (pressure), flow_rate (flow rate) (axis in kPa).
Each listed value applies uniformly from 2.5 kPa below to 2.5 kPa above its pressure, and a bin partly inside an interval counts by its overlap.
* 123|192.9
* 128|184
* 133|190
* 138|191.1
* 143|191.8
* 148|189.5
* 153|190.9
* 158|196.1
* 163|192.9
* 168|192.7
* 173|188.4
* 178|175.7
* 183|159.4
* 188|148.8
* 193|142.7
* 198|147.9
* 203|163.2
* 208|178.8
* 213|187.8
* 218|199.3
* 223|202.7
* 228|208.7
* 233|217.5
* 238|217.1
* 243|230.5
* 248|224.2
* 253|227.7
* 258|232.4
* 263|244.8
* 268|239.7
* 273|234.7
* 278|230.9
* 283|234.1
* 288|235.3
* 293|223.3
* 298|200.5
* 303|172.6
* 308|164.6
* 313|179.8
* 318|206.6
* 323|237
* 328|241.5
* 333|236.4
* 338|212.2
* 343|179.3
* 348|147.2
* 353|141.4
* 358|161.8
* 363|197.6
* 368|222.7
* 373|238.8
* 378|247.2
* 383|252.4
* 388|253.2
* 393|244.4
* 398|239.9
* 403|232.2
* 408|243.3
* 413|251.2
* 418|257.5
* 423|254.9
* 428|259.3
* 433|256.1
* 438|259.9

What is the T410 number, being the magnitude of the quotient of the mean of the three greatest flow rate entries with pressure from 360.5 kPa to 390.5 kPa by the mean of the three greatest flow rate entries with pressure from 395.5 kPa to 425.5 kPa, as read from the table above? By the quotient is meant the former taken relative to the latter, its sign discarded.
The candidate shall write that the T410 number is 0.99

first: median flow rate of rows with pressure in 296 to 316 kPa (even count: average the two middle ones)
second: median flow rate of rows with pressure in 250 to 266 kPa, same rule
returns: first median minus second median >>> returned -56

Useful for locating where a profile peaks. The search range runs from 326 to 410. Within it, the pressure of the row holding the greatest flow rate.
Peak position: 388 kPa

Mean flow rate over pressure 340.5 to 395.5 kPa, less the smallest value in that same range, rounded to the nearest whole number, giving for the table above 66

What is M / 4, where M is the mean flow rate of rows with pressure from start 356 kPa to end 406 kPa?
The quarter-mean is 57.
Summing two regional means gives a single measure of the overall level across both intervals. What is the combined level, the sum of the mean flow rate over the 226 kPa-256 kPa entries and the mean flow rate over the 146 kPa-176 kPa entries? 413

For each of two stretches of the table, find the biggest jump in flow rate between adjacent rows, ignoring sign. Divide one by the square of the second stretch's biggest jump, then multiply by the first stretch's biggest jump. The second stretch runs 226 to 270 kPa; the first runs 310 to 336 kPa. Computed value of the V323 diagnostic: 0.17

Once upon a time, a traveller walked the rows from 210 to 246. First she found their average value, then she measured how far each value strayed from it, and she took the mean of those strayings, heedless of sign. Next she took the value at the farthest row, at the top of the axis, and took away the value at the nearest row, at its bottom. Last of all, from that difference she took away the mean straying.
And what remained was 32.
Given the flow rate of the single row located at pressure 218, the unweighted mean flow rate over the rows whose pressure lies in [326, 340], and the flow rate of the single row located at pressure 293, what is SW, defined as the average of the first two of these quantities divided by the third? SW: 0.96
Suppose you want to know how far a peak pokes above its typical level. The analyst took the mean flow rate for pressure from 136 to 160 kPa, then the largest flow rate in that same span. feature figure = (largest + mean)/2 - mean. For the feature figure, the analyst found 2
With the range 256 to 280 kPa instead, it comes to 4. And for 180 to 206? 5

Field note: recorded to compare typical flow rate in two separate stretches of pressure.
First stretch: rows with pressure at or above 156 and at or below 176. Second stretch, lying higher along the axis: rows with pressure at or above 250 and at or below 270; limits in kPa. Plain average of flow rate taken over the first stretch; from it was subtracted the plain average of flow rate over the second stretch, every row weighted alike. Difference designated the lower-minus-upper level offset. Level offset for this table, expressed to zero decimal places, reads -44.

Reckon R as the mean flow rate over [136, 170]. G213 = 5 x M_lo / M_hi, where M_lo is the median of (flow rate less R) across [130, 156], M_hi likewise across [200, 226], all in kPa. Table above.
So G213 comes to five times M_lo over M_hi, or 1.4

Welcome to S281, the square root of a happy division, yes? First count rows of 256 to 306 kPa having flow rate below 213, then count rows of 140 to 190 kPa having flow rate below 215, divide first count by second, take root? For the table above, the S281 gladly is 0.4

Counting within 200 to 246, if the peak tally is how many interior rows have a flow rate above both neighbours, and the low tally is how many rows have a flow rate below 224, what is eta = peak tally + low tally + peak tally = 10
